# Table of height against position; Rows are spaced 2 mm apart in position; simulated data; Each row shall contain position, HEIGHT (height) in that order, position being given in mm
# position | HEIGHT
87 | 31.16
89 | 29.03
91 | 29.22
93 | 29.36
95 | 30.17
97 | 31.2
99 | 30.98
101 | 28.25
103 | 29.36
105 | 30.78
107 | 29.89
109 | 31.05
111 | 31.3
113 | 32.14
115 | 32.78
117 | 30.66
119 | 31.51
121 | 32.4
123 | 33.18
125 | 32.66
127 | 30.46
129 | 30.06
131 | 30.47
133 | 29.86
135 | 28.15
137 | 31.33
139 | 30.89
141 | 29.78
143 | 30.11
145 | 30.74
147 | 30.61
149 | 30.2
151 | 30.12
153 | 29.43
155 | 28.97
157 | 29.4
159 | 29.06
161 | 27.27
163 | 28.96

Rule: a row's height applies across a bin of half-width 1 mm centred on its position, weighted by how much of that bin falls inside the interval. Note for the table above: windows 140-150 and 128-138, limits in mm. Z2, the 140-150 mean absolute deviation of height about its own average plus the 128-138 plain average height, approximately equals 30.3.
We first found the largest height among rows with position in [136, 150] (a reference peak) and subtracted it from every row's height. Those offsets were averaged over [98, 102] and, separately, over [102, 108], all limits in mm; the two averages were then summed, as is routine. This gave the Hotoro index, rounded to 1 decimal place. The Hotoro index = -3.0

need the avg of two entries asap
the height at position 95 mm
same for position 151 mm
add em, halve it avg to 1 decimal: 30.1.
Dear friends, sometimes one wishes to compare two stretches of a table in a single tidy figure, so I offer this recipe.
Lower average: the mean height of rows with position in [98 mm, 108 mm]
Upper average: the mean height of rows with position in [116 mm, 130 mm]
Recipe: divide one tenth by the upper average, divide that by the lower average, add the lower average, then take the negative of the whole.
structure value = -29.9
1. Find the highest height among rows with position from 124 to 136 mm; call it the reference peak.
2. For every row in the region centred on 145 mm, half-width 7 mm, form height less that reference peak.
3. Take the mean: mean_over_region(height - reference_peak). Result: -2.3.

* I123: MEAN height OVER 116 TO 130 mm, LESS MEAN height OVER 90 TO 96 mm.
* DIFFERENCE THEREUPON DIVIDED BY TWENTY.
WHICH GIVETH 0.10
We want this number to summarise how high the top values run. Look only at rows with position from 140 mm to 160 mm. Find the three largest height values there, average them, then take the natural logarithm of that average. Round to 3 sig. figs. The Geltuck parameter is 3.42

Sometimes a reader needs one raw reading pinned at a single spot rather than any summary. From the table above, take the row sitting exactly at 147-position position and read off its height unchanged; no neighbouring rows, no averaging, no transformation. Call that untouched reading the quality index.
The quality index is 30.61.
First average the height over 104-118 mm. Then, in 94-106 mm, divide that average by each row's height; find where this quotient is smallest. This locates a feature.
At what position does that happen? 97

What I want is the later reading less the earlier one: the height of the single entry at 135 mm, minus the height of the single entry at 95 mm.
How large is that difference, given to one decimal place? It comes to -2.0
